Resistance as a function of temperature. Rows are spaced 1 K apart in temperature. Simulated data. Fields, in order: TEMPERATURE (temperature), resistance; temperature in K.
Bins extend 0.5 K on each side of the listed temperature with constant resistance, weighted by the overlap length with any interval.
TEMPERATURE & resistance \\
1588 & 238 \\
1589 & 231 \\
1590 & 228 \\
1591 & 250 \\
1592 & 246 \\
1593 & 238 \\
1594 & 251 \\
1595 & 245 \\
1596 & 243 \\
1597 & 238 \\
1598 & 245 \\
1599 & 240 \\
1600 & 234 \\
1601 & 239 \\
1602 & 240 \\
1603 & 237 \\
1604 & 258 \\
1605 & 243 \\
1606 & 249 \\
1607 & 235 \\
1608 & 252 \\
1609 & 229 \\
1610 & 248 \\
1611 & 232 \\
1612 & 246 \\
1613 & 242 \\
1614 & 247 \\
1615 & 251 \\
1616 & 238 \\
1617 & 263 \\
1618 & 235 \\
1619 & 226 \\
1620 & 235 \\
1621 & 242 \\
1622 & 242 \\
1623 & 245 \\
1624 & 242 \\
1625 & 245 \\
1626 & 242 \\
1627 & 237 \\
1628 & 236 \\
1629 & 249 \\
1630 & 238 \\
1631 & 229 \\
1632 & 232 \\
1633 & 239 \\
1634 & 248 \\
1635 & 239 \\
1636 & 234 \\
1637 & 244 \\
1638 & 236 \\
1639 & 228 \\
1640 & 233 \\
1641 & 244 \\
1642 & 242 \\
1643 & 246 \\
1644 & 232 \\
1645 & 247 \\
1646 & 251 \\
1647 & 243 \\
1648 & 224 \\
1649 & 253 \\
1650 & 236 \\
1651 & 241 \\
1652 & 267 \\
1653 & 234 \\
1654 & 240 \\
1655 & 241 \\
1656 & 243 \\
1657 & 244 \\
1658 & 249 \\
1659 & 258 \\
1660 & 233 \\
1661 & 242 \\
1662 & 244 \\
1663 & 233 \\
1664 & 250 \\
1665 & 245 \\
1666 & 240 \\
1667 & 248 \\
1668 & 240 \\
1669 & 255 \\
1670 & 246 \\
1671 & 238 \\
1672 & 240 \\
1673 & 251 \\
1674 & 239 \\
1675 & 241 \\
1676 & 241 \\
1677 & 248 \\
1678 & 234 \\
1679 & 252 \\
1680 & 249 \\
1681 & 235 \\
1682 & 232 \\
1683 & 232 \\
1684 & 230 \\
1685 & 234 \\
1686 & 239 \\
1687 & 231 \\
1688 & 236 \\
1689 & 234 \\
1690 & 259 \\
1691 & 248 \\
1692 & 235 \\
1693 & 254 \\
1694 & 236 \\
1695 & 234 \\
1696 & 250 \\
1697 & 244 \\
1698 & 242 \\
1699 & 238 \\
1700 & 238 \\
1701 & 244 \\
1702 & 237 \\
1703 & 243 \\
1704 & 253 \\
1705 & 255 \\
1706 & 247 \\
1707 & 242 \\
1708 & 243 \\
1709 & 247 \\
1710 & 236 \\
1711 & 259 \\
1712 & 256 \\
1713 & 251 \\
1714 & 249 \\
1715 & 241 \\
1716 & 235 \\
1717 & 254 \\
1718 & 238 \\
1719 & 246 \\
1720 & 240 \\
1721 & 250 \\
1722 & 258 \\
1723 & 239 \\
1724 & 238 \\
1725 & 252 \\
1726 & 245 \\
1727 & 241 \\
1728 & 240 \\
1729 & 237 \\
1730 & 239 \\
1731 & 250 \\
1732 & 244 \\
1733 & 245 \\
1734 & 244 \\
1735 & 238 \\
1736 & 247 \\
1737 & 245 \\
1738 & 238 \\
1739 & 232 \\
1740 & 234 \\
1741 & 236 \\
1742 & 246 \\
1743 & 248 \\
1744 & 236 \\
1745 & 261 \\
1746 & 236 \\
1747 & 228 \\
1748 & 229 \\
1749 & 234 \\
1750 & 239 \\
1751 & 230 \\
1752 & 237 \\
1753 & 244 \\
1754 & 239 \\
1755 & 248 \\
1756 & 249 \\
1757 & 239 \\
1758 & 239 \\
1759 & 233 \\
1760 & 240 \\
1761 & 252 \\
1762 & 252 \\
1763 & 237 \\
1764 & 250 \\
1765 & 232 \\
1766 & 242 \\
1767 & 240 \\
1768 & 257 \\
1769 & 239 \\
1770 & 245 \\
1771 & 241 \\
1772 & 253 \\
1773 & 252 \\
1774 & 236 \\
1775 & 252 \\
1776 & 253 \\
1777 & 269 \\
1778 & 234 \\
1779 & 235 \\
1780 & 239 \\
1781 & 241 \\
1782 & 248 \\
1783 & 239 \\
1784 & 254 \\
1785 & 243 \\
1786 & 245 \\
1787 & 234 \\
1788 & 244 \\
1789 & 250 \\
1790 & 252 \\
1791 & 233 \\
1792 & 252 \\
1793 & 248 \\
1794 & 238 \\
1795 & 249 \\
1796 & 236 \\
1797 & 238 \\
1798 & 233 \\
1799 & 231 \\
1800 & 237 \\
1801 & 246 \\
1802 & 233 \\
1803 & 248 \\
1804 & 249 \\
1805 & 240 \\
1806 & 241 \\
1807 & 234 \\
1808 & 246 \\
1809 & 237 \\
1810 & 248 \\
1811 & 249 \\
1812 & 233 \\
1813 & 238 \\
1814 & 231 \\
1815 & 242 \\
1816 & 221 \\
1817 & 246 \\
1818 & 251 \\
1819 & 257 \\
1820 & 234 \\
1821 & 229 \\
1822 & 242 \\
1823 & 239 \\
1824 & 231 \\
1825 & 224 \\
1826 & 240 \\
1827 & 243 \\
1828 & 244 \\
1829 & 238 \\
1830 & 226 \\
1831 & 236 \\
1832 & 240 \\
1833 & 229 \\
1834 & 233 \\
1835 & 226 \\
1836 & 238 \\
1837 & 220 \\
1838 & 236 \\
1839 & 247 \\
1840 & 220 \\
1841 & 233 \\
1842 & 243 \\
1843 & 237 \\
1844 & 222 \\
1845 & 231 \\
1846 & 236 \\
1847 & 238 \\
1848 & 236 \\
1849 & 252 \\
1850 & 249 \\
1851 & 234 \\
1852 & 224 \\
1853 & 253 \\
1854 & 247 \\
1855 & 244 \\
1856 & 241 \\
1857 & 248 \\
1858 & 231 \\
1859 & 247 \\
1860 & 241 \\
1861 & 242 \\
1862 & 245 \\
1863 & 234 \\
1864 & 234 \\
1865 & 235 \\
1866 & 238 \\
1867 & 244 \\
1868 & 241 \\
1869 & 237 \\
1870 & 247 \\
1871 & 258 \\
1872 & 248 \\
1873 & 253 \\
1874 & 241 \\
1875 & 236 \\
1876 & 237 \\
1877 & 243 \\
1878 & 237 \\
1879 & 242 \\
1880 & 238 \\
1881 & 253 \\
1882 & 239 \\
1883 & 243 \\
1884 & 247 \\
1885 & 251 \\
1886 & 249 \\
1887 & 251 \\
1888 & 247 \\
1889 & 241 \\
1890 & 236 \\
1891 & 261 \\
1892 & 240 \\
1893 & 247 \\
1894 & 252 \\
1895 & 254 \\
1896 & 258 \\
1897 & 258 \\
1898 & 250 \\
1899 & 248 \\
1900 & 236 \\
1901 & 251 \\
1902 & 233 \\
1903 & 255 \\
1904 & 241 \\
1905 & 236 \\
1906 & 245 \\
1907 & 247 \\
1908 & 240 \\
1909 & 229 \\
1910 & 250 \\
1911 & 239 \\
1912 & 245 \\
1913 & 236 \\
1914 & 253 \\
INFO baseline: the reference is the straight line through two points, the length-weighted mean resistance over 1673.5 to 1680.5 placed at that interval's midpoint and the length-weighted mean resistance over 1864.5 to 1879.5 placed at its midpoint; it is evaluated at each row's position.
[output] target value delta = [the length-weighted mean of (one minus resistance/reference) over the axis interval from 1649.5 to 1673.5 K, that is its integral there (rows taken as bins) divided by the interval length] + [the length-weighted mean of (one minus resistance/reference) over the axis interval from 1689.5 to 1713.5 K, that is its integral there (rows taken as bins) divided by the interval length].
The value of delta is -0.011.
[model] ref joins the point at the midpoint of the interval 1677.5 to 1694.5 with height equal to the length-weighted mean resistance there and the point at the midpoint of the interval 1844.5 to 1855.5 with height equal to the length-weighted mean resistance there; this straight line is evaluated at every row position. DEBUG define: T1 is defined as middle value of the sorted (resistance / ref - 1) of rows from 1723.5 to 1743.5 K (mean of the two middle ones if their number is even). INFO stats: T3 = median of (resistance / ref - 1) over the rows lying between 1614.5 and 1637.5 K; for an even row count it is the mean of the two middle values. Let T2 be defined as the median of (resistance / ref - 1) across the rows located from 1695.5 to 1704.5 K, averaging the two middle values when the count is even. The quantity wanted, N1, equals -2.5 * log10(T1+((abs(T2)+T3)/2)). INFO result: 4.3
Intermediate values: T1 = 0.012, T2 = 0.015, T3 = 0.000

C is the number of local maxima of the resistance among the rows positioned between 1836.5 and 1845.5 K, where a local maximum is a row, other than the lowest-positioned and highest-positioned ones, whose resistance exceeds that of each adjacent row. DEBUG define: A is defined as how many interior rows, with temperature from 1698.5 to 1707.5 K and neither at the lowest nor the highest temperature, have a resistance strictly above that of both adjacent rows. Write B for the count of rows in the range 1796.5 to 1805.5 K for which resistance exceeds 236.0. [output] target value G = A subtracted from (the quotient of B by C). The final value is 1.0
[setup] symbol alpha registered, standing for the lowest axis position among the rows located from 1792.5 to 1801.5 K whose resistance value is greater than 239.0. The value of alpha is 1793 K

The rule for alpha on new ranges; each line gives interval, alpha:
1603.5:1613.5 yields 1604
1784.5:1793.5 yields 1785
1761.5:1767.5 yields 1762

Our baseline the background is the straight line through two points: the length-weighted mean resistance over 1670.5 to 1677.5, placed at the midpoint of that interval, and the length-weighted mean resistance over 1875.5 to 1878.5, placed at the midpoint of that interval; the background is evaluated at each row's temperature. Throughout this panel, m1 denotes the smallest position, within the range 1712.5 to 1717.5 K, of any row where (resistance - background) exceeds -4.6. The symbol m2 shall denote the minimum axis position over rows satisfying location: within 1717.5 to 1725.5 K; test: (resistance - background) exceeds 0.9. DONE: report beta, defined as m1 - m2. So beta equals -6 K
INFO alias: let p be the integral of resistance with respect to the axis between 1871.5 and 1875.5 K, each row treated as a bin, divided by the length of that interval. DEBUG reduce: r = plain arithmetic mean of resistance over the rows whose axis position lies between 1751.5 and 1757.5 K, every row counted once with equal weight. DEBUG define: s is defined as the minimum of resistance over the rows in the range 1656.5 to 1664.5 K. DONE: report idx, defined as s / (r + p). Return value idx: 0.478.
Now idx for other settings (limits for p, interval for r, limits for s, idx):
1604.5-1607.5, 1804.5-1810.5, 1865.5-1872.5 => 0.490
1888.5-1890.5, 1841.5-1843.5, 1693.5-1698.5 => 0.489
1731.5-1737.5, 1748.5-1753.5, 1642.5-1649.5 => 0.466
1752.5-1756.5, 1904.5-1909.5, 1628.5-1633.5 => 0.473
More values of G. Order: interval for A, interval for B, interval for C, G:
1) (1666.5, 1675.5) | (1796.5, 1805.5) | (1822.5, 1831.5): 4.0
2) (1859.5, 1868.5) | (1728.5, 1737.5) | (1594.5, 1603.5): 2.5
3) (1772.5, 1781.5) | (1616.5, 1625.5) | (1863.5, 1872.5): 2.0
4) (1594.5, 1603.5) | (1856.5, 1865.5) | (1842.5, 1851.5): 0.5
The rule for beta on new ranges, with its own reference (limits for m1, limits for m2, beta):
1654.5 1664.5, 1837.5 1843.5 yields -184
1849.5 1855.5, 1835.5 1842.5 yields 11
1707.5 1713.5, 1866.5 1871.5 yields -159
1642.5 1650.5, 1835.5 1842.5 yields -196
